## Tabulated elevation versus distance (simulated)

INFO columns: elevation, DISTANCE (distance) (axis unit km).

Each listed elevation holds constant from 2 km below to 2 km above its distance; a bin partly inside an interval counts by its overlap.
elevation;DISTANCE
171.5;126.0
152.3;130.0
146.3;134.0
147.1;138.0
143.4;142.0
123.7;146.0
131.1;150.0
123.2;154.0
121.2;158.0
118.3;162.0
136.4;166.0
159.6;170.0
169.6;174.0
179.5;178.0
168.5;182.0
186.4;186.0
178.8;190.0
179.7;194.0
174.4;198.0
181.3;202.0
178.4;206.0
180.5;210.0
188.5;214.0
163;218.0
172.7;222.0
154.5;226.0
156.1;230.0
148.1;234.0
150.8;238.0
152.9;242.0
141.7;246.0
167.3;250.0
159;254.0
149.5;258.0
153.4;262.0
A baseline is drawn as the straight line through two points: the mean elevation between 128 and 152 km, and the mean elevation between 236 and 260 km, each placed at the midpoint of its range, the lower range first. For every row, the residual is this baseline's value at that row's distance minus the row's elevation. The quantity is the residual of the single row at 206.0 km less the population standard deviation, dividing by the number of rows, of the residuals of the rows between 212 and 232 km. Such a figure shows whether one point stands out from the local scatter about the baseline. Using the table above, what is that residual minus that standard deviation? -43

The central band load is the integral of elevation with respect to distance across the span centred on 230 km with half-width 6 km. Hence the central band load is 1835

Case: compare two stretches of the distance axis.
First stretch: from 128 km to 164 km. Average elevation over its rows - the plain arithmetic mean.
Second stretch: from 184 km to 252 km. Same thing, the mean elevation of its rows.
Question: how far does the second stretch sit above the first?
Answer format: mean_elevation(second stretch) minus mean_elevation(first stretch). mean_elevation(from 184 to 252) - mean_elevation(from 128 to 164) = 34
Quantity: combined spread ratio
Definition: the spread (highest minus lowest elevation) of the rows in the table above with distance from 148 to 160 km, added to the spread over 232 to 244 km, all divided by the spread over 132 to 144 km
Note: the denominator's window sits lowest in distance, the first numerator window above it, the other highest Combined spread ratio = 4.0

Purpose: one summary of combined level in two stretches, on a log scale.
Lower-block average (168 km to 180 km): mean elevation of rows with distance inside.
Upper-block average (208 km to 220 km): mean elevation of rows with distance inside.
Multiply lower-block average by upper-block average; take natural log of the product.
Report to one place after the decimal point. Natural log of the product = 10.3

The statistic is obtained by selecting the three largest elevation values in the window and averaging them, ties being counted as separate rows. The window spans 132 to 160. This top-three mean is 146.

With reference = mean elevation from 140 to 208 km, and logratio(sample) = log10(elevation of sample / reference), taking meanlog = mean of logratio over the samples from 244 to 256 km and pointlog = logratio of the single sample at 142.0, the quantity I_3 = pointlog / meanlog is 29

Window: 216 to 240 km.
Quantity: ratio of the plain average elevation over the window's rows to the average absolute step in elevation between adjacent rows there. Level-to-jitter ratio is 20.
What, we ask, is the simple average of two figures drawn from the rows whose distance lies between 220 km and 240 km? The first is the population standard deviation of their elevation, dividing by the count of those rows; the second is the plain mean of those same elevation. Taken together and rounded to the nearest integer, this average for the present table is 83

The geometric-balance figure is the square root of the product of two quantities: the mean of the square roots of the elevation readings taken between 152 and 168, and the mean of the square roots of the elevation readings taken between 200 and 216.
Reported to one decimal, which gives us 12.3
